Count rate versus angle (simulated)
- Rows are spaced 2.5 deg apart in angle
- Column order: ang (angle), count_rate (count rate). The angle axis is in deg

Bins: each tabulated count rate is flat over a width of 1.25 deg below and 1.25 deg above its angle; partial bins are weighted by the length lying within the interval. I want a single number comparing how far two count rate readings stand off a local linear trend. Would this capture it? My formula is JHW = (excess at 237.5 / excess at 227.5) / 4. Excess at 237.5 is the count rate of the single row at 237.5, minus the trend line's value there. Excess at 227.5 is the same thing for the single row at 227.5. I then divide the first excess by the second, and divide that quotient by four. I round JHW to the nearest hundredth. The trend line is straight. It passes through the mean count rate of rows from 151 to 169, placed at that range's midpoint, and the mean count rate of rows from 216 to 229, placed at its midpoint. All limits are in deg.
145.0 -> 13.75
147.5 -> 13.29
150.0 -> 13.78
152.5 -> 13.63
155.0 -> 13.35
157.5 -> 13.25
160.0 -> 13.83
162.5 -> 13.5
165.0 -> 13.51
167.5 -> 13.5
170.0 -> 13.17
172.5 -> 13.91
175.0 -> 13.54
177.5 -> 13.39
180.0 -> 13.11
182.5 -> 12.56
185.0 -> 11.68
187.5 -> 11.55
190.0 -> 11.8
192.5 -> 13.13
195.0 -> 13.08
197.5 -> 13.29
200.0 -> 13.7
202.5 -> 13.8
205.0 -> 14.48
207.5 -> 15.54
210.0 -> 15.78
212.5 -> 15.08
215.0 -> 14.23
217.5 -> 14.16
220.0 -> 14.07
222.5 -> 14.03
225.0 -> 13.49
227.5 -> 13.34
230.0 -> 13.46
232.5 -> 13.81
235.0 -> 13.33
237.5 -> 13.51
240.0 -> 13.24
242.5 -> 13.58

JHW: 0.19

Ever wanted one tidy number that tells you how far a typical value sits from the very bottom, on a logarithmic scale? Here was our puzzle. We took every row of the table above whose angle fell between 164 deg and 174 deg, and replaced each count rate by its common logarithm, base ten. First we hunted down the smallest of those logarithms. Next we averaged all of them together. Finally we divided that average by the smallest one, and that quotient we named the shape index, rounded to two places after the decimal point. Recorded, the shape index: 1.01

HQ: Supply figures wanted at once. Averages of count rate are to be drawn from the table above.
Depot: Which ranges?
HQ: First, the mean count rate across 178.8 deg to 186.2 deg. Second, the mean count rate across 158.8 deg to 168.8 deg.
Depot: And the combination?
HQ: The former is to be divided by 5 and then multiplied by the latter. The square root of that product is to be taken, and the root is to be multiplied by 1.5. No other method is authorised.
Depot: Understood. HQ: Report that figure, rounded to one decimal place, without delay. 8.7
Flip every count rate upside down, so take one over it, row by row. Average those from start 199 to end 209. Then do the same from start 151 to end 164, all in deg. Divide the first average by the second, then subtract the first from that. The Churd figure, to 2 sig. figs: 0.87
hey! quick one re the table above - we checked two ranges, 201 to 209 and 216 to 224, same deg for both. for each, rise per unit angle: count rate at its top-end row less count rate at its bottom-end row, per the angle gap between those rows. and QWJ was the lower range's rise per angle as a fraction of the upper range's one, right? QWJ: -13.4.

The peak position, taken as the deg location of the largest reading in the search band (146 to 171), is 160.0 deg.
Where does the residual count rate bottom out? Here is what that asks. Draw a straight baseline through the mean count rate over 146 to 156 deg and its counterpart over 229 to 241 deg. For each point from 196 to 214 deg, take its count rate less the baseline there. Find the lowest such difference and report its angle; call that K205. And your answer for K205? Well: 197.5 deg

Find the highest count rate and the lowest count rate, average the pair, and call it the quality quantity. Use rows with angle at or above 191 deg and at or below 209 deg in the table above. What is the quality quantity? 14.3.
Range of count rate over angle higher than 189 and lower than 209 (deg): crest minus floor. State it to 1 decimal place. 3.7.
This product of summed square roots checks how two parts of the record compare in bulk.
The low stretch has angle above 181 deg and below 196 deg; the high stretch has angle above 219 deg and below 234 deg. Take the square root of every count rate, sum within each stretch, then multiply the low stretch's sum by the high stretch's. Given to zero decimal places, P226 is 467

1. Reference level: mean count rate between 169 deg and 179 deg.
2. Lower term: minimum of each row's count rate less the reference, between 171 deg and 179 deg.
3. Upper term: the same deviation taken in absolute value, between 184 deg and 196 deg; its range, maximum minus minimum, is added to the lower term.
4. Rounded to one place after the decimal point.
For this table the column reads 1.5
